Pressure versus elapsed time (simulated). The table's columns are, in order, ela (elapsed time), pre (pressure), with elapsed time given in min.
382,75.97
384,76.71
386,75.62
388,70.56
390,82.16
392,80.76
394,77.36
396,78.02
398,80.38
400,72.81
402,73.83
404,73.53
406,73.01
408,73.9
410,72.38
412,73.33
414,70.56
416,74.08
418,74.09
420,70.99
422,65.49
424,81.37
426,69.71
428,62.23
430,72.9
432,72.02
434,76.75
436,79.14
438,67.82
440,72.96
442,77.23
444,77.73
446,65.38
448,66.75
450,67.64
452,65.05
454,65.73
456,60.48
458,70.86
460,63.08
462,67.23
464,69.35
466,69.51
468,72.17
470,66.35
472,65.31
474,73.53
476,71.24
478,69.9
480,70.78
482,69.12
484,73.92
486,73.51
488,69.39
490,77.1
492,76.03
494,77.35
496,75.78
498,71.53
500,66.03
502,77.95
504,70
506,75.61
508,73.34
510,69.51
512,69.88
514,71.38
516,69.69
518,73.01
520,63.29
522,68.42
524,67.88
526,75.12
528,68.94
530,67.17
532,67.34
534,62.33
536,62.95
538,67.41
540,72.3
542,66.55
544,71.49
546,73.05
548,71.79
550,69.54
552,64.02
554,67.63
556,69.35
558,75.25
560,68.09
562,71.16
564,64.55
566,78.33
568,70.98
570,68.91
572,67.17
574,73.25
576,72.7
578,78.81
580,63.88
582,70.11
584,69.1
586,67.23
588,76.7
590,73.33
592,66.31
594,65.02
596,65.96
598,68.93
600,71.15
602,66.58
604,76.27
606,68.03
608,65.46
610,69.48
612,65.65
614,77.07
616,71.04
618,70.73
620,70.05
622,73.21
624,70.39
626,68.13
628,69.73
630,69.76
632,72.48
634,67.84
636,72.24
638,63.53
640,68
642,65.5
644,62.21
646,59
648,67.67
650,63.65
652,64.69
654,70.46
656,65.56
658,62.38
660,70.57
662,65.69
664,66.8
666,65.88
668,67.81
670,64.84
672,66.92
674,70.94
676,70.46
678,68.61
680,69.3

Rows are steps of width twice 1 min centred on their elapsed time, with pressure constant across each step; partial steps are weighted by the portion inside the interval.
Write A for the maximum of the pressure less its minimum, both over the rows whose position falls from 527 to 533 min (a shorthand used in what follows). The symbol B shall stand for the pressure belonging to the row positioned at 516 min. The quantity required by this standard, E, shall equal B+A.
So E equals 71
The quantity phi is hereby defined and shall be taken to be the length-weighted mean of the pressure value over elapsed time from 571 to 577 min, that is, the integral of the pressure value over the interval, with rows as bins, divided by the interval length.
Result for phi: 71.0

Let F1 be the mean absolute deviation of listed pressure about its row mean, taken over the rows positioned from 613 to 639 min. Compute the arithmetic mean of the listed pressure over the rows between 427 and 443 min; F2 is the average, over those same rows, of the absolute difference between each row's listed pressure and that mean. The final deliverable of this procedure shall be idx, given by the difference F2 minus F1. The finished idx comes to 1.8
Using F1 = 2.14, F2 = 4.0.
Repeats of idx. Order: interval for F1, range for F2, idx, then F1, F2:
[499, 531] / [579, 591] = 0.4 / 2.96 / 3.3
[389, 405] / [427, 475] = 1.2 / 2.97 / 4.2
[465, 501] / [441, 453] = 2.0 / 2.97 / 5.0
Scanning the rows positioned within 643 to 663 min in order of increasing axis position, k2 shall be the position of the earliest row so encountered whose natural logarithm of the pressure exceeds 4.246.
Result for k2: 654 min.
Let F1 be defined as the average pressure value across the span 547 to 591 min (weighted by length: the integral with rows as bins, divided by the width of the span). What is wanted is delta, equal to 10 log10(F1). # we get 18.5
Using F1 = 70.5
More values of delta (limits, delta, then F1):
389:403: 18.9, 77.9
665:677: 18.3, 67.8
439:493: 18.4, 69.9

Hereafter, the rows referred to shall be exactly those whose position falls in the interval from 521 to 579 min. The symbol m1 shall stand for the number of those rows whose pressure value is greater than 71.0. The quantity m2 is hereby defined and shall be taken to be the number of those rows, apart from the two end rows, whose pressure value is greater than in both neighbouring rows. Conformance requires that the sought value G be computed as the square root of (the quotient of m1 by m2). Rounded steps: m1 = 11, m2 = 8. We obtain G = 1.17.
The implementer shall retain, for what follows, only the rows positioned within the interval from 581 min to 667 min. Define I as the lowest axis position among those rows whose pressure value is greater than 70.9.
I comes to 588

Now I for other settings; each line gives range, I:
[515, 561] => 518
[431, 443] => 432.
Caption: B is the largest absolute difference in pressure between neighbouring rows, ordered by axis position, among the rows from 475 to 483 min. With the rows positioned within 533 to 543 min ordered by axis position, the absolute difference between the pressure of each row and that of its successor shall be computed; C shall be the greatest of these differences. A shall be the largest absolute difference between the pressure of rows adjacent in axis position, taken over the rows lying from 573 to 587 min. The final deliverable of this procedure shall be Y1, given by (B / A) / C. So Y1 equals 0.0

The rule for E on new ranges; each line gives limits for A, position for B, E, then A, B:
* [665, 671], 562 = 74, 3.0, 71.16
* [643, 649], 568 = 80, 8.7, 70.98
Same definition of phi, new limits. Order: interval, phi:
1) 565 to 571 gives 72.7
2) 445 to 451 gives 66.6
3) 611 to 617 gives 71.3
